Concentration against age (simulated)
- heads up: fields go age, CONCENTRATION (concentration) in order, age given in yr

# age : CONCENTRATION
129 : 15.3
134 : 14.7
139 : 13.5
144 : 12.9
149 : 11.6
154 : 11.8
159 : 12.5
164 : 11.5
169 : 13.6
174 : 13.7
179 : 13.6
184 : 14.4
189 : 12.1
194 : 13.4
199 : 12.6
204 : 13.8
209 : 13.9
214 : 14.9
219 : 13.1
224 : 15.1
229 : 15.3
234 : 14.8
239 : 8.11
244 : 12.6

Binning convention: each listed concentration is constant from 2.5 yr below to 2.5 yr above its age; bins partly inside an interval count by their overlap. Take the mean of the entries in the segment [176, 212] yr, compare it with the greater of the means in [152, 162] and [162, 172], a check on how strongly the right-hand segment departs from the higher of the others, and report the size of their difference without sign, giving 0.8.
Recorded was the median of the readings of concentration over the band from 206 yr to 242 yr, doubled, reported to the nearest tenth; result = 29.6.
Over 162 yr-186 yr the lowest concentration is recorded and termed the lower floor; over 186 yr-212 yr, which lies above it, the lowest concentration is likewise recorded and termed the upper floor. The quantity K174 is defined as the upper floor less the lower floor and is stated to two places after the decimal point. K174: 0.60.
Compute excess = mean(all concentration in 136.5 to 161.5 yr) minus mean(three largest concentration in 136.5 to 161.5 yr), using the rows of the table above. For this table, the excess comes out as -0.51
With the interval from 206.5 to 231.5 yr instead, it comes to -0.64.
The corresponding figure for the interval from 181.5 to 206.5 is -0.61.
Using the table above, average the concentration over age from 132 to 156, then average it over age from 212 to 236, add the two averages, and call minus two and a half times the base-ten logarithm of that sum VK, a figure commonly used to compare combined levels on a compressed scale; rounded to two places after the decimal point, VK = -3.60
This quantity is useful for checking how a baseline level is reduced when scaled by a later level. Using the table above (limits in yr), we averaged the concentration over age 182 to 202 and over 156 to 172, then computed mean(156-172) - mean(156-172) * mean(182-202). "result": -152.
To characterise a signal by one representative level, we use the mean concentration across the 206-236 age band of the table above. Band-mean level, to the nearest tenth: 14.5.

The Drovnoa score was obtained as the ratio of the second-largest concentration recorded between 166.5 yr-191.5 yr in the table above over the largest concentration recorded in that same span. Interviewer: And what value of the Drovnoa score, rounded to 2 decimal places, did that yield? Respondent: 0.95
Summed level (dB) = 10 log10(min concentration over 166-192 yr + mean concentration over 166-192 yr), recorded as 14.1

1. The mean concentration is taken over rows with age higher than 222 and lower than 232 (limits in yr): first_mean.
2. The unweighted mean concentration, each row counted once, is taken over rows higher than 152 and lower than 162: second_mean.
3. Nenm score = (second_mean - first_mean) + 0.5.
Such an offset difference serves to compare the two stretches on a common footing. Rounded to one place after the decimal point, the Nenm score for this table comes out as -2.5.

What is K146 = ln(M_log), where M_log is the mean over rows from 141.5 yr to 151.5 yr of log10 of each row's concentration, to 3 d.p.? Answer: 0.084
